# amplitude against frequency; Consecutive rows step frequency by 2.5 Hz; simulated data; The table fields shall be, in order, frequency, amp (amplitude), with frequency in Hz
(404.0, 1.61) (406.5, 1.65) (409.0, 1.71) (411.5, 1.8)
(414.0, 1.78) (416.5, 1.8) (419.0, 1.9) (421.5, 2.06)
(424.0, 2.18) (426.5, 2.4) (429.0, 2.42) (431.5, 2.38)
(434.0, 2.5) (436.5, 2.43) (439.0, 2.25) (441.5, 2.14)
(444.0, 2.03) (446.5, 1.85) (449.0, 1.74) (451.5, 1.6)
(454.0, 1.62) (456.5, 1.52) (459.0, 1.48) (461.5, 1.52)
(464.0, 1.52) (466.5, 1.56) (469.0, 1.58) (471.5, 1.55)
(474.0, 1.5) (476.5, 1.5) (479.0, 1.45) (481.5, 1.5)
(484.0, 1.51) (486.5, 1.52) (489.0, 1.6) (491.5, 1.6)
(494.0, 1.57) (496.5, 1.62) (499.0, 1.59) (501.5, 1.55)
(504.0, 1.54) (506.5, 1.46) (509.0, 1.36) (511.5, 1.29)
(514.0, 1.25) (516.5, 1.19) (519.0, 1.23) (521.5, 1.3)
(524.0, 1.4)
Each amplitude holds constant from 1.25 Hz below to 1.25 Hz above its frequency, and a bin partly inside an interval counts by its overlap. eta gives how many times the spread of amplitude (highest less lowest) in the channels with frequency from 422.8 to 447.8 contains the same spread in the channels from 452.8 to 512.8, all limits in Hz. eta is 2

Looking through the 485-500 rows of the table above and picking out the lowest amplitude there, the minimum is 1.52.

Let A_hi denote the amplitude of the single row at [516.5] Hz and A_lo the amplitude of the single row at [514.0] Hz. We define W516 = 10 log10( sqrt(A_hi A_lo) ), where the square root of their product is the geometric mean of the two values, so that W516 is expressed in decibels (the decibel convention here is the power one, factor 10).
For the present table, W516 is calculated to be 0.9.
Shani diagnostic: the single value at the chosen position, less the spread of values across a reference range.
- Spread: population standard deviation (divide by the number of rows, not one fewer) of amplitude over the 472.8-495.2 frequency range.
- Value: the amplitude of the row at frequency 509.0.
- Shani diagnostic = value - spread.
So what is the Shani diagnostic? 1.31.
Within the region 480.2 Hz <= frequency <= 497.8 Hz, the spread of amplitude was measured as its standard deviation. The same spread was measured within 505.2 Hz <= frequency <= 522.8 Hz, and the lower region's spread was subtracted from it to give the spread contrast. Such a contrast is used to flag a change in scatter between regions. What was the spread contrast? 0.04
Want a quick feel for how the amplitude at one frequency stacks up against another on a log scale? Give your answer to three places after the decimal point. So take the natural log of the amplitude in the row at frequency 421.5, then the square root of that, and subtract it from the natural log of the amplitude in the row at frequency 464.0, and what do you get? -0.431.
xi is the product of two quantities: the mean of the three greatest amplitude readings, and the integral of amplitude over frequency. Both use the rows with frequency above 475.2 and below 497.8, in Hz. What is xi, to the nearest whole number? 56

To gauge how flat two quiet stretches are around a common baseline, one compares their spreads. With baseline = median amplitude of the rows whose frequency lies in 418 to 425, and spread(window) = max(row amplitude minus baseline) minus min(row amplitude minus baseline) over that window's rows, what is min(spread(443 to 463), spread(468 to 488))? 0.130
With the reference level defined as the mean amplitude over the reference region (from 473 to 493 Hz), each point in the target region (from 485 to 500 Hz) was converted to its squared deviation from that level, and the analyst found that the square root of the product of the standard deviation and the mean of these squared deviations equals 0.00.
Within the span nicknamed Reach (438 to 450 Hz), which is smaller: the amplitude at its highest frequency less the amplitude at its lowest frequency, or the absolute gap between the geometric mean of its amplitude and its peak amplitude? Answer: -0.51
